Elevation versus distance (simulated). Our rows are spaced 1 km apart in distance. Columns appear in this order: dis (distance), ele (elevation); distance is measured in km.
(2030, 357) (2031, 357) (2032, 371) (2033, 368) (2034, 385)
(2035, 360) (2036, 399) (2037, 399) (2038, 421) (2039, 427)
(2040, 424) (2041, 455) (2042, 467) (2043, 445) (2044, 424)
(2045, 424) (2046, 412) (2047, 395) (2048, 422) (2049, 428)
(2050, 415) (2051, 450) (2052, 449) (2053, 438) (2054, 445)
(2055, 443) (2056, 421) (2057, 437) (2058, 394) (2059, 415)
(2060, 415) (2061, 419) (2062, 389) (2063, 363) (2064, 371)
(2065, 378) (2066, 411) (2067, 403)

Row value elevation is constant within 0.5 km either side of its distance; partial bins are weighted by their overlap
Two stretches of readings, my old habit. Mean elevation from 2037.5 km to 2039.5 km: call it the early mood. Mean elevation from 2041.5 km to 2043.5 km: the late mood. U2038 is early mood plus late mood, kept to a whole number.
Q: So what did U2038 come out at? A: 880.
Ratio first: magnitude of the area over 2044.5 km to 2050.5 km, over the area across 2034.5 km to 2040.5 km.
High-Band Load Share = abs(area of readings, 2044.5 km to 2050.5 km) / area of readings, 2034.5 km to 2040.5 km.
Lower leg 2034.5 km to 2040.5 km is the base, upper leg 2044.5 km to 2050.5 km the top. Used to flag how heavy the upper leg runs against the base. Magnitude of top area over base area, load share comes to 1.03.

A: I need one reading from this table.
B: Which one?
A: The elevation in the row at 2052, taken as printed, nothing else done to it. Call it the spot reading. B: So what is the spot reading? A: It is 449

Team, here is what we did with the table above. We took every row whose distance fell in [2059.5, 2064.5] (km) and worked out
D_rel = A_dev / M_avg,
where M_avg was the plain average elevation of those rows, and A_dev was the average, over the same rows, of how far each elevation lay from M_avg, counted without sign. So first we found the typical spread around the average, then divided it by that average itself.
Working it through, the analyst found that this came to 0.052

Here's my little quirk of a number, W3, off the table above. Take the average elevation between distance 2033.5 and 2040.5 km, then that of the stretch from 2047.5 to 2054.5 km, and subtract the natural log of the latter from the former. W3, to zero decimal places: 396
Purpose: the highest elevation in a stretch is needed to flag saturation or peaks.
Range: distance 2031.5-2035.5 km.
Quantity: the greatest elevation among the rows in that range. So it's 385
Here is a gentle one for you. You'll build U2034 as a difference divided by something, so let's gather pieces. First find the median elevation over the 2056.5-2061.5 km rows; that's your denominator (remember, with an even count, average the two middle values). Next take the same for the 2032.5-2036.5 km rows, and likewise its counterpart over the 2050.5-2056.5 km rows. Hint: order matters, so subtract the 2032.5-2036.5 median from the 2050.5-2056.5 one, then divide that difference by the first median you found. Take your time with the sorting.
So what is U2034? 0.163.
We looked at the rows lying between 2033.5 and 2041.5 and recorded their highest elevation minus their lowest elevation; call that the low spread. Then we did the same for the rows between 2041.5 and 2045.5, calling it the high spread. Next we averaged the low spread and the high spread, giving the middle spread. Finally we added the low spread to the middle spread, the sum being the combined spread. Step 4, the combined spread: 164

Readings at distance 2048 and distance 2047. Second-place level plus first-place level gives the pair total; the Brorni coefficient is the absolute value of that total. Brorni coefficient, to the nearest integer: 817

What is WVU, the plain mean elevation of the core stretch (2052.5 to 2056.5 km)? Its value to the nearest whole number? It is 437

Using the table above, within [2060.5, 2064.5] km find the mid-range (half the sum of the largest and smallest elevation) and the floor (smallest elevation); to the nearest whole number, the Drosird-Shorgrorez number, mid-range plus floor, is 754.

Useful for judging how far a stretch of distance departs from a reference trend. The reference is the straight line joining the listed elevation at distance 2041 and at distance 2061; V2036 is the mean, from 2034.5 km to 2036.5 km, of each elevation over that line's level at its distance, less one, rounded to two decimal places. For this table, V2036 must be -0.18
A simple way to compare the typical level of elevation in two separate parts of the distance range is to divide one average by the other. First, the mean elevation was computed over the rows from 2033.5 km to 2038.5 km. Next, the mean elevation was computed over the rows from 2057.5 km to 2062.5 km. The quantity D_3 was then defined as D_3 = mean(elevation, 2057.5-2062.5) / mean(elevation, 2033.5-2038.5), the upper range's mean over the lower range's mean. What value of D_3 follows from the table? 1.03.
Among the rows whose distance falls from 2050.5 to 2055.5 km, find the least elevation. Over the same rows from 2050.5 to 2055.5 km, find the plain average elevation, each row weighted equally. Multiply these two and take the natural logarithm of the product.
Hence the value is 12.2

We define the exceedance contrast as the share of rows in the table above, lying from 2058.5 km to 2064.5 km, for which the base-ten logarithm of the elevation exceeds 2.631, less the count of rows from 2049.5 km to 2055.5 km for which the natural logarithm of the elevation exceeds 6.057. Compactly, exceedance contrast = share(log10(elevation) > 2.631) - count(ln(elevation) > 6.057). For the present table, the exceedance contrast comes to -5.0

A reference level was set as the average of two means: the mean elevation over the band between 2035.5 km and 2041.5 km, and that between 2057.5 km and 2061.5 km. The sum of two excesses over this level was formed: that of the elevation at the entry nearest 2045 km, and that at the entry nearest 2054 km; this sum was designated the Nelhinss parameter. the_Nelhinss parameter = 37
